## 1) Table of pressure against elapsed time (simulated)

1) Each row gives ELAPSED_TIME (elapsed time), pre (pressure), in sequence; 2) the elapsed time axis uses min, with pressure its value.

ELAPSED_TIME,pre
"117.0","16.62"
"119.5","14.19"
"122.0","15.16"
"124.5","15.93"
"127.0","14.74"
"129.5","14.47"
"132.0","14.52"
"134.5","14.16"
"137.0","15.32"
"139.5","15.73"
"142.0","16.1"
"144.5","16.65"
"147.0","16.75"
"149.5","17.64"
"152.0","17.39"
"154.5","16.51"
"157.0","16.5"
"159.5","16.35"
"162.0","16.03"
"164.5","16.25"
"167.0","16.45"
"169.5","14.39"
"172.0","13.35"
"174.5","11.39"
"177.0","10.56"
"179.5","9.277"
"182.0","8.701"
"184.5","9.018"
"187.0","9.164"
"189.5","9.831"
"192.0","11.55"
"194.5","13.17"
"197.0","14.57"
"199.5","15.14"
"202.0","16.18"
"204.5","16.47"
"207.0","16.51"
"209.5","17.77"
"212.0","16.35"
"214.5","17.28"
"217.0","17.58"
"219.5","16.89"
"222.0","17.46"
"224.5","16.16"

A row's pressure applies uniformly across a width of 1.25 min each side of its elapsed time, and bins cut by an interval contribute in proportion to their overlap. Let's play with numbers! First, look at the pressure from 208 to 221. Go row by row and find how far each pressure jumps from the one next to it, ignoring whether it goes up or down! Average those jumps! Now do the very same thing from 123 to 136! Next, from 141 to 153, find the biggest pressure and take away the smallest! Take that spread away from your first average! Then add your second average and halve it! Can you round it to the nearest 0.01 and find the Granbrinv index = -0.12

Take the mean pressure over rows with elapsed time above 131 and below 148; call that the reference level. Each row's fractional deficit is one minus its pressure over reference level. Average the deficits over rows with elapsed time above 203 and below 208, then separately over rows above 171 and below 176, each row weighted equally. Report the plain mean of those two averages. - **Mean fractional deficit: 0.08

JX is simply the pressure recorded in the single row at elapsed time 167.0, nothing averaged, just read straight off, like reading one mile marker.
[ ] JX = 16.45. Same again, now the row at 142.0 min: 16.1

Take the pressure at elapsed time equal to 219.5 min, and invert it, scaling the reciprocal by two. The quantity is 0.118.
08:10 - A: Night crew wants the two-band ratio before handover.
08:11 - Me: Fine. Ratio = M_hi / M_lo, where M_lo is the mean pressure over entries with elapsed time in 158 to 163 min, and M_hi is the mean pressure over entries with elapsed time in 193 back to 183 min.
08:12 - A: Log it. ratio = 0.61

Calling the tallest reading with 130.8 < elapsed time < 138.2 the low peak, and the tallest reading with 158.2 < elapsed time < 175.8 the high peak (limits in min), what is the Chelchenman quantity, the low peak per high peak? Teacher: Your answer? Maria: 0.93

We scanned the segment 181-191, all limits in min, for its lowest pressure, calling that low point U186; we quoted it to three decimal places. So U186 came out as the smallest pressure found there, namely 8.701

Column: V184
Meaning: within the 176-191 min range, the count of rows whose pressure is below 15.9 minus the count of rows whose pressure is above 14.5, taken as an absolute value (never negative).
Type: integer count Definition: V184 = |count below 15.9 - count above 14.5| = 6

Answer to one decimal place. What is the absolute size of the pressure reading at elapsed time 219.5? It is 16.9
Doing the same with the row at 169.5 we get 14.4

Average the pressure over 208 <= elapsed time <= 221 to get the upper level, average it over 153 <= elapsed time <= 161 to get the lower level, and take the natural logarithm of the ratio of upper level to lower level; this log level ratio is 0.04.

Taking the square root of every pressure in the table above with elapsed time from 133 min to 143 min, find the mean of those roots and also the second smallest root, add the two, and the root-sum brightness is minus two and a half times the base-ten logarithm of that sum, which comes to -2.23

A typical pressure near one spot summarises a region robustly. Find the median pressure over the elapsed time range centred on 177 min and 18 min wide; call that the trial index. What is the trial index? 10.6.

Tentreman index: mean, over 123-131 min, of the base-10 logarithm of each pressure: 1.18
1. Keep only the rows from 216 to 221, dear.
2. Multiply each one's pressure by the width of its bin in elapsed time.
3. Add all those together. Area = 86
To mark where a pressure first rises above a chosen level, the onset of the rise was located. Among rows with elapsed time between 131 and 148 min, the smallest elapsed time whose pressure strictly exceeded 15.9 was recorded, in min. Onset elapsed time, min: 142.0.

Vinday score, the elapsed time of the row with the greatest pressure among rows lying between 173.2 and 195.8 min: 194.5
